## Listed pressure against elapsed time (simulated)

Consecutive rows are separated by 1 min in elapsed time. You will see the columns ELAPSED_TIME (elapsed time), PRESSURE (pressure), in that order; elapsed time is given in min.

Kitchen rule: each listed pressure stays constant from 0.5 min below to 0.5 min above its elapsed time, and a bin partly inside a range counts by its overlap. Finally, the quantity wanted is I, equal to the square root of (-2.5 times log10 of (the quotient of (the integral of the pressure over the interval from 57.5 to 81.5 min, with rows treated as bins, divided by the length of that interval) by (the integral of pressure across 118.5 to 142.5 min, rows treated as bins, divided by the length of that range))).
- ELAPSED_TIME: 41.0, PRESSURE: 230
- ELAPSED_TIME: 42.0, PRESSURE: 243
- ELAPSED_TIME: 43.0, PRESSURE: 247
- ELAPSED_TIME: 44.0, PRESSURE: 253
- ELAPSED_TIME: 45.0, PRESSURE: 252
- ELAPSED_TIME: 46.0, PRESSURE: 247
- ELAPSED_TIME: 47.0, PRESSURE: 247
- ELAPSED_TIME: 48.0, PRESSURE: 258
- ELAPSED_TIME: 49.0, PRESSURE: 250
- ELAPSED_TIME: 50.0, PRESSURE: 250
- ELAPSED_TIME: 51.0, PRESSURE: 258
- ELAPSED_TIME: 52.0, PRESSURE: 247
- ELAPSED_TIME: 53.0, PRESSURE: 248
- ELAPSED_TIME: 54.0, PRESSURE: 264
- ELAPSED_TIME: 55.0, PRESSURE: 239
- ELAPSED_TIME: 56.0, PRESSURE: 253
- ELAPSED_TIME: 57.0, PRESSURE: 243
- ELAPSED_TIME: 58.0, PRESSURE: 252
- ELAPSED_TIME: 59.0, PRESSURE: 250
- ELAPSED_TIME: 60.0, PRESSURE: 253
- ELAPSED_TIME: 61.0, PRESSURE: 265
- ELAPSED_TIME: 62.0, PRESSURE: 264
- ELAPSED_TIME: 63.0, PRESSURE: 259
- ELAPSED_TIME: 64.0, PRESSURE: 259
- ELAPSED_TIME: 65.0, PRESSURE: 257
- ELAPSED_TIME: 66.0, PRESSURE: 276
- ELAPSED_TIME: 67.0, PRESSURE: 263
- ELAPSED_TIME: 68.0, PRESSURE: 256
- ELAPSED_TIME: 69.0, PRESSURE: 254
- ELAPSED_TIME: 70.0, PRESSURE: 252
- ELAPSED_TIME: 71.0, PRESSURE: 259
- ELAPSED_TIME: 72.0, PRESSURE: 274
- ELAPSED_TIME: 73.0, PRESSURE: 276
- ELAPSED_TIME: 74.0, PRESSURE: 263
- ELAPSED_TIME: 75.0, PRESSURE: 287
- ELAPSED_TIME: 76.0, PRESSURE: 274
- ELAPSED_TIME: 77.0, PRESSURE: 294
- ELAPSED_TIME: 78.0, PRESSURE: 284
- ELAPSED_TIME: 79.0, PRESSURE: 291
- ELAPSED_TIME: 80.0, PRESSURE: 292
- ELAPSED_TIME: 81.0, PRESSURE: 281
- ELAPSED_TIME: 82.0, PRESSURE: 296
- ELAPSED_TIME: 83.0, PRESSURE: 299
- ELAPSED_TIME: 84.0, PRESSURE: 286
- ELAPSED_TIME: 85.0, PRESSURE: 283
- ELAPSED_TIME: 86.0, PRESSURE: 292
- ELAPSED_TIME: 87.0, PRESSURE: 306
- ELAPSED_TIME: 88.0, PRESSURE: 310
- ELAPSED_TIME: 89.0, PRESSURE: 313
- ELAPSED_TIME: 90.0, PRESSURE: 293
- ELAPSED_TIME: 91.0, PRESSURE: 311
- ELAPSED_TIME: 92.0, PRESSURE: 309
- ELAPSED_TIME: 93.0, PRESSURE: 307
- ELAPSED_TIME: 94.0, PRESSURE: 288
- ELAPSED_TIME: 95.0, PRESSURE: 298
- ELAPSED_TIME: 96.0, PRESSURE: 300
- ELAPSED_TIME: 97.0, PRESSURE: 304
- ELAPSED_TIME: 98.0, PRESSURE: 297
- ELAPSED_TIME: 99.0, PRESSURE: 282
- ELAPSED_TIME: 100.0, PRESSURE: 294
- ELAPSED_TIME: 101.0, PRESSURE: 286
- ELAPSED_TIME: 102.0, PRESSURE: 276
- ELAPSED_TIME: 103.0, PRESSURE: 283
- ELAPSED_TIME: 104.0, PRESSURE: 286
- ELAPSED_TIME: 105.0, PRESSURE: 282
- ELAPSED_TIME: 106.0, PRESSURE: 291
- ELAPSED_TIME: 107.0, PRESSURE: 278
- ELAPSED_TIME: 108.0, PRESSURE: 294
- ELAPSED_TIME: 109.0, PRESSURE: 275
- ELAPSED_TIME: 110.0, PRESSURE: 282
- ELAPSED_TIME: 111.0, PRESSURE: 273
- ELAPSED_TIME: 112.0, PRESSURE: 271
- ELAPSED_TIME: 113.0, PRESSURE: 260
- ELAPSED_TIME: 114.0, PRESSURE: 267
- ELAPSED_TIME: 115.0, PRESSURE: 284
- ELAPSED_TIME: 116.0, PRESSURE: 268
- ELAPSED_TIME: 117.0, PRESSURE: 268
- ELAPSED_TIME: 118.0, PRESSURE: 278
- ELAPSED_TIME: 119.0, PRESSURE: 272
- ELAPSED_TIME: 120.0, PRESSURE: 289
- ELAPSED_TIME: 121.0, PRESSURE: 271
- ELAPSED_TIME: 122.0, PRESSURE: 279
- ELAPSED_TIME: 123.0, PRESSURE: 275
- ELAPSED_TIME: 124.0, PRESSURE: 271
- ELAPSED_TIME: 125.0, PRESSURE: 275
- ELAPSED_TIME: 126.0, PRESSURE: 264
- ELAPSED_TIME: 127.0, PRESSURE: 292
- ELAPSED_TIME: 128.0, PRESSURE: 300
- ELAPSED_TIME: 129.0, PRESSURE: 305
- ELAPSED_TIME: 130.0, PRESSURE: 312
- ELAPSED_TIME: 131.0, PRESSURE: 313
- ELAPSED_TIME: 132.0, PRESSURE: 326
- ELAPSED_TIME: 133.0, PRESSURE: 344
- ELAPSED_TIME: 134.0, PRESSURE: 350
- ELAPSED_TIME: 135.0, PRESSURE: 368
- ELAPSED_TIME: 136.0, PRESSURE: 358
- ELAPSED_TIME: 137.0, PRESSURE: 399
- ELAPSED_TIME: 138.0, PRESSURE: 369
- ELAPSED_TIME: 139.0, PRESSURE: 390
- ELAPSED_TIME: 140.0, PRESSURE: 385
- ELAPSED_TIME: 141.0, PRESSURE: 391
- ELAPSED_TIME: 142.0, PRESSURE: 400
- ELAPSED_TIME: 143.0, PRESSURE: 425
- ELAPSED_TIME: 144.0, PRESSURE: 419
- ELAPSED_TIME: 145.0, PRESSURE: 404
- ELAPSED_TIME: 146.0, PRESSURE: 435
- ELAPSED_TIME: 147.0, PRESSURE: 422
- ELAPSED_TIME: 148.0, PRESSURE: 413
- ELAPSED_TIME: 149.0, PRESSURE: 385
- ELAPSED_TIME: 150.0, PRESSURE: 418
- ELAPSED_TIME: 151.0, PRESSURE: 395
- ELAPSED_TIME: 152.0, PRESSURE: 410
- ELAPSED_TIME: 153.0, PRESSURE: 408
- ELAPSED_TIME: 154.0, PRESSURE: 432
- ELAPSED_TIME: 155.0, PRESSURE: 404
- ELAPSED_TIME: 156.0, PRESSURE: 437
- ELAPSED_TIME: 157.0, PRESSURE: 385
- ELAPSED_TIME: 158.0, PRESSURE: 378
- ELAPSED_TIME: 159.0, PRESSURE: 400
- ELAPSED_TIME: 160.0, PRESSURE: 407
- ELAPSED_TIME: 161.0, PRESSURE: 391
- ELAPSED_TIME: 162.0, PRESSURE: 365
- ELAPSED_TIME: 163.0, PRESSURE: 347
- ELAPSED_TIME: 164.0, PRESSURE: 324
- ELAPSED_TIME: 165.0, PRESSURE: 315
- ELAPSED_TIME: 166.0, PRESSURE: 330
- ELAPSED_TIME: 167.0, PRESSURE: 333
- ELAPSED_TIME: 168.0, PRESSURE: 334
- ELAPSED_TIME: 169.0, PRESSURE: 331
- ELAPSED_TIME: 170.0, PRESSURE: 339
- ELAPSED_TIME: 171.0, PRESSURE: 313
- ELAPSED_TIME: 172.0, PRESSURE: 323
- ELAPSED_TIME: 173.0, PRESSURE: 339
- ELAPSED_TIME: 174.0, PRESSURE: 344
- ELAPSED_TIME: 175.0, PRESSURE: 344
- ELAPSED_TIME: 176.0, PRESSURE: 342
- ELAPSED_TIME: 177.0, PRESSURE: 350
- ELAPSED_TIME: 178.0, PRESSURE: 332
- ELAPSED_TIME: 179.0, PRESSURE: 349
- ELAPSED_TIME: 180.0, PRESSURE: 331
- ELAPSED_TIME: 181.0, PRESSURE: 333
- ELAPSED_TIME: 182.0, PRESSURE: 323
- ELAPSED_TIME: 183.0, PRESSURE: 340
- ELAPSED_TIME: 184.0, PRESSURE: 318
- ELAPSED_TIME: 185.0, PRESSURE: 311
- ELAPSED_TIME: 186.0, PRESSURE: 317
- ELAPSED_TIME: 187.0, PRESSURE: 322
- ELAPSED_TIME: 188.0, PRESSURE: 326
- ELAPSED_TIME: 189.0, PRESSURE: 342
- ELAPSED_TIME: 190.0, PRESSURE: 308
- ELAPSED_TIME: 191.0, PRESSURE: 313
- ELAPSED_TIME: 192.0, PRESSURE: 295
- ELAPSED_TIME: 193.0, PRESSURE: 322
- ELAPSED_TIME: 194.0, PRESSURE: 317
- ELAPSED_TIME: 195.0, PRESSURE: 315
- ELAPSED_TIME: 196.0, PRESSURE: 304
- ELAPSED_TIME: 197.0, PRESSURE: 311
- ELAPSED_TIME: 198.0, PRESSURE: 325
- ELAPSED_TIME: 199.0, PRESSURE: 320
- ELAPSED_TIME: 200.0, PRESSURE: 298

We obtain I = 0.46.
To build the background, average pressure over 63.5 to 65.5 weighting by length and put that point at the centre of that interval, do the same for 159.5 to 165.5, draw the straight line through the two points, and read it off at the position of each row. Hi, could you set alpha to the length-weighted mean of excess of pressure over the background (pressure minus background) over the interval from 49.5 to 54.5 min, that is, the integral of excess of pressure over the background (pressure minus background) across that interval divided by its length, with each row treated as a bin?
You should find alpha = 8.2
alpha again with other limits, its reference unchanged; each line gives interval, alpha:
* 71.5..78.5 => 10.1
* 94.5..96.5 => 9.3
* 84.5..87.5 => 13.7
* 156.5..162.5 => 32.6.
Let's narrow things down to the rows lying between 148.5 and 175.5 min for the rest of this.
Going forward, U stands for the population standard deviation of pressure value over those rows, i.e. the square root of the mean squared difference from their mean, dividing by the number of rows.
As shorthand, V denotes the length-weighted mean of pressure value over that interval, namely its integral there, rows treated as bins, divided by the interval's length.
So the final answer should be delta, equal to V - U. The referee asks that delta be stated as 330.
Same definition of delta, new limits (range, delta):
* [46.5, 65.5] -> 246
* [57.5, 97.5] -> 261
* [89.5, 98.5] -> 294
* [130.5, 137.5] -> 325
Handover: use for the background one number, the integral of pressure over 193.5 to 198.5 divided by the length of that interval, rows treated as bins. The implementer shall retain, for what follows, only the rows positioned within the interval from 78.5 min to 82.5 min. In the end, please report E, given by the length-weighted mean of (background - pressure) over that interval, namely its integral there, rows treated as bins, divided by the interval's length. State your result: 24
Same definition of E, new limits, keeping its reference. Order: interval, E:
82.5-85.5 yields 25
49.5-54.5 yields 61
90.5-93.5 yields 5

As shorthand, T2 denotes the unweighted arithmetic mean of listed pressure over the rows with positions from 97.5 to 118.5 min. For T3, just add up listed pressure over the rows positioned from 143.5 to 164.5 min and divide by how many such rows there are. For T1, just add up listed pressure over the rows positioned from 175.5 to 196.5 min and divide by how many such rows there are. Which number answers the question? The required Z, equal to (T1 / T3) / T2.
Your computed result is 0.0029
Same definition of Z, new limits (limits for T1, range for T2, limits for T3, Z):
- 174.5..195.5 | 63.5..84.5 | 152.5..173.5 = 0.0033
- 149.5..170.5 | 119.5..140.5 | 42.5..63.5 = 0.0046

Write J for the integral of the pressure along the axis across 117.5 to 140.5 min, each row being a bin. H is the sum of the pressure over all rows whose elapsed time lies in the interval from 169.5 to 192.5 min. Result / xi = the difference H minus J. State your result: 269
